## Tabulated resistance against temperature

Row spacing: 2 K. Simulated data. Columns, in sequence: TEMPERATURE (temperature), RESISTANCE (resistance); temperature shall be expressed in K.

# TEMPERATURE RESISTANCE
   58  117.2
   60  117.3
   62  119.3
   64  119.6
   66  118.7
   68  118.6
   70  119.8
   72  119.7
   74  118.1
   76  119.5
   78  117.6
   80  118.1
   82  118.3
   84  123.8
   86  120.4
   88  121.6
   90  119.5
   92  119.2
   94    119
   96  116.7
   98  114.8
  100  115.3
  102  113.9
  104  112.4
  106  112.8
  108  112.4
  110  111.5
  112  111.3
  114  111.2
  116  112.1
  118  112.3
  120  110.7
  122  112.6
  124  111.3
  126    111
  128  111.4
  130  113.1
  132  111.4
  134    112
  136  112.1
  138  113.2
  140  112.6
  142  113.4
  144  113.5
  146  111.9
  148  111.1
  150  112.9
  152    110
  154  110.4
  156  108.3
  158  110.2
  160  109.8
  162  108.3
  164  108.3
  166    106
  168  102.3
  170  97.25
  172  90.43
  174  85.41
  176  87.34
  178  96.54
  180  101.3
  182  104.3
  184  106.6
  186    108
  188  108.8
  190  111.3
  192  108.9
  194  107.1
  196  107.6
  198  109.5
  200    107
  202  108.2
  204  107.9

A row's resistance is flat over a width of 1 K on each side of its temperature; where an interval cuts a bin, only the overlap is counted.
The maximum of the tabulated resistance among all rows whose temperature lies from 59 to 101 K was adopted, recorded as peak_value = 123.8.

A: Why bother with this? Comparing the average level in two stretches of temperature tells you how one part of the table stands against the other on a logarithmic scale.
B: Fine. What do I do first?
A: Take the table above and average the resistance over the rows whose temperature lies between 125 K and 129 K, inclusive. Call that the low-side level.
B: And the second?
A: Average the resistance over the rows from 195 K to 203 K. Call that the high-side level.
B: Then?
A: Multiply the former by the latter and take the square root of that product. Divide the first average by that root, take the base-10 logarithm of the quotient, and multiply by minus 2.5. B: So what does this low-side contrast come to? -0.015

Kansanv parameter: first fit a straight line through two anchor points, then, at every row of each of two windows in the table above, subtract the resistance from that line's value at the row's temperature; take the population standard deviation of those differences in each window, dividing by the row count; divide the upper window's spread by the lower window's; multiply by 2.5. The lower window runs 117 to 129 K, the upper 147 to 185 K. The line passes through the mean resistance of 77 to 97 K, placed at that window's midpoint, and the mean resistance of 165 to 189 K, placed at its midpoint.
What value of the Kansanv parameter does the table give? 21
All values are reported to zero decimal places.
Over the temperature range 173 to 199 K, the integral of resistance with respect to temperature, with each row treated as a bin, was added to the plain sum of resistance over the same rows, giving 4028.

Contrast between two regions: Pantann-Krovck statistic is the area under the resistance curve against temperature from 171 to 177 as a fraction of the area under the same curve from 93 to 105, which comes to 0.38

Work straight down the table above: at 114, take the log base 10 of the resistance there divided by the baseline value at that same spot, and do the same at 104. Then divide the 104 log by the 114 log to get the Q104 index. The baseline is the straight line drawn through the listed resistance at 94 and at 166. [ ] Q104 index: 1.1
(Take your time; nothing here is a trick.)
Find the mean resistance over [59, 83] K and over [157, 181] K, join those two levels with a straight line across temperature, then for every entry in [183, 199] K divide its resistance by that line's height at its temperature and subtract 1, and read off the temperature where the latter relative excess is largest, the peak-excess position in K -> 190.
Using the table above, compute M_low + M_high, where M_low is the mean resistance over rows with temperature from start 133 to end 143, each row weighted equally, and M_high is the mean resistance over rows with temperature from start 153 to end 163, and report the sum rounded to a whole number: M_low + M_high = 222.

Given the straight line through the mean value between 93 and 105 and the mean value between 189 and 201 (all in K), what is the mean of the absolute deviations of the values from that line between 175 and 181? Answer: 14.7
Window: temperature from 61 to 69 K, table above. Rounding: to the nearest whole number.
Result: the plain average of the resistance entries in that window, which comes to 119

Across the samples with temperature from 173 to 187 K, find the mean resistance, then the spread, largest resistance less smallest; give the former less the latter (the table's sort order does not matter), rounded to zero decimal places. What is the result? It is 76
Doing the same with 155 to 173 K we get 85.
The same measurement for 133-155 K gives 109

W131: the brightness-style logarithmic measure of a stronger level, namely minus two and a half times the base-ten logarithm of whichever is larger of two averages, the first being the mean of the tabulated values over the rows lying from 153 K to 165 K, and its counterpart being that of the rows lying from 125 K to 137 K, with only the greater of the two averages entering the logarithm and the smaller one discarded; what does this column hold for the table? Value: -5.12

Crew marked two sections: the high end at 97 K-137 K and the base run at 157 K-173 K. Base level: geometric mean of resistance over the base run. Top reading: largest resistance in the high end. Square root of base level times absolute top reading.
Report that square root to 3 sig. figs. 109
